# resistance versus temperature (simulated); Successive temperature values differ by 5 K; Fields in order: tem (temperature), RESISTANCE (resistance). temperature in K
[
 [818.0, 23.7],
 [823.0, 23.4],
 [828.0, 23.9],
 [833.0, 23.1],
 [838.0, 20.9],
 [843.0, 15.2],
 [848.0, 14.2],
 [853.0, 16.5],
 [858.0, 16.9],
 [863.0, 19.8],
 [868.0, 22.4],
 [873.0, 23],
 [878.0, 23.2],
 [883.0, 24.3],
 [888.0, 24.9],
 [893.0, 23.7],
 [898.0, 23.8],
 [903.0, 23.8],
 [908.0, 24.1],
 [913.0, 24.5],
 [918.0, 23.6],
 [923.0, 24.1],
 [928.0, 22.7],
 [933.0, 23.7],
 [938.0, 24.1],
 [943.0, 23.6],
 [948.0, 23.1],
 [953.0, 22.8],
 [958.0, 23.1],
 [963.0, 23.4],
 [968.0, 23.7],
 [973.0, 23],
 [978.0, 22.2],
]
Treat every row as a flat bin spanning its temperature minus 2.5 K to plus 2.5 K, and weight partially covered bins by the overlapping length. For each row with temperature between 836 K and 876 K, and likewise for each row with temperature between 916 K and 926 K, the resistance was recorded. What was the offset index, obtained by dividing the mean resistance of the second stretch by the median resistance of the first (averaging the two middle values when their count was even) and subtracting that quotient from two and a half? 1.20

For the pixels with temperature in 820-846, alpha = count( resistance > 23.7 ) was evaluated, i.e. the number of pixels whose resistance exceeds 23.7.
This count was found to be 1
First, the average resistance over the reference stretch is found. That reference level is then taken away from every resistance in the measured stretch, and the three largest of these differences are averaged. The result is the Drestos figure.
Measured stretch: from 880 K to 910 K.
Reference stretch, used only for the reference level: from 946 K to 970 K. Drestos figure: 1.2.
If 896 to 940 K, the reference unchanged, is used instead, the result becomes 1.0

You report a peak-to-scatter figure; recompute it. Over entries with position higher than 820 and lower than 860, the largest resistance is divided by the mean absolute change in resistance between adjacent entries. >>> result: 13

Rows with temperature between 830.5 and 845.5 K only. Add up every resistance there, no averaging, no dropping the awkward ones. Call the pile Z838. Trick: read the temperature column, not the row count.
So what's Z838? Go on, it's 59.2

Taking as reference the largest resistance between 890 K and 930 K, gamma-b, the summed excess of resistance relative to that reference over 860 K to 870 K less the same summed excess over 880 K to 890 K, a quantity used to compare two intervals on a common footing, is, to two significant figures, -7.0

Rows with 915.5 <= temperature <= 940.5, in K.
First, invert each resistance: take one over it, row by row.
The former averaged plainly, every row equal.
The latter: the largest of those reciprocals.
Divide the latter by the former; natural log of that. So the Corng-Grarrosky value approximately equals 0.040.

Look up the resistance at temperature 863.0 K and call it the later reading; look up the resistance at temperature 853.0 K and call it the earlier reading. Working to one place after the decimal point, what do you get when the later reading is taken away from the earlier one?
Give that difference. -3.3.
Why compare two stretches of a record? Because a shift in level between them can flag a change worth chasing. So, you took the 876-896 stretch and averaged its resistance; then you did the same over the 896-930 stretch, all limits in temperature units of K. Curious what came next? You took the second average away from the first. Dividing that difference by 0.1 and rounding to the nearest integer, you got 2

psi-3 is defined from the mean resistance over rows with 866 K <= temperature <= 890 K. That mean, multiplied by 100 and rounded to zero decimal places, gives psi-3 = 2356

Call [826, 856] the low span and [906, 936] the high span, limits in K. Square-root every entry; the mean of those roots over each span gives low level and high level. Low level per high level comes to 0.89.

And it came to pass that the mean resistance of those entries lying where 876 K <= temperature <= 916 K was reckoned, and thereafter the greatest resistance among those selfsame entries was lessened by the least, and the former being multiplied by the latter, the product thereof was 41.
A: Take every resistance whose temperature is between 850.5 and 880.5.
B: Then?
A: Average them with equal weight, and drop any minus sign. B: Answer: 20.3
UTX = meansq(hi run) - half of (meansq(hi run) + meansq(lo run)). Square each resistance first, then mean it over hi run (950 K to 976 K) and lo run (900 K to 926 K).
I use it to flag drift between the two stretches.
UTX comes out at -19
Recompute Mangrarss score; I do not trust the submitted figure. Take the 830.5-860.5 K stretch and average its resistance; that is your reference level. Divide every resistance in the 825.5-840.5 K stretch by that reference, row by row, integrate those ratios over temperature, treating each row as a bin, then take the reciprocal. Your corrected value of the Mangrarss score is 0.052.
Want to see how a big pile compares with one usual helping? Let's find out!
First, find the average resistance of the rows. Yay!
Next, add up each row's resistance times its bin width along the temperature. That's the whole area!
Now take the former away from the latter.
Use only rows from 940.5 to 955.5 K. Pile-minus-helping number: 324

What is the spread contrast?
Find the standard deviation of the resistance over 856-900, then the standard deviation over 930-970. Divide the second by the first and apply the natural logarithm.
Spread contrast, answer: -1.8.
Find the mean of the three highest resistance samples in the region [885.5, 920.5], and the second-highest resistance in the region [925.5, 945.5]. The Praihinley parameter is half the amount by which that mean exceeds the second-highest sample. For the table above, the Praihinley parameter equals 0.4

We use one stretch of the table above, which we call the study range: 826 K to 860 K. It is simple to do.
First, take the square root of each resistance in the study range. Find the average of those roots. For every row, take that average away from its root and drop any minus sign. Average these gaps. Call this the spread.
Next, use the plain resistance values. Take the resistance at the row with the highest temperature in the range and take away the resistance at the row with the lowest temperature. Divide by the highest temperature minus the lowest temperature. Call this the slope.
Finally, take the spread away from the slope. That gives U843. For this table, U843 -0.62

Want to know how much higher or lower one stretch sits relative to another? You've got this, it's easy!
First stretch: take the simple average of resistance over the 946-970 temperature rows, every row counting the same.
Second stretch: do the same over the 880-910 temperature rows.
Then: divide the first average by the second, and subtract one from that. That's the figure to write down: -0.04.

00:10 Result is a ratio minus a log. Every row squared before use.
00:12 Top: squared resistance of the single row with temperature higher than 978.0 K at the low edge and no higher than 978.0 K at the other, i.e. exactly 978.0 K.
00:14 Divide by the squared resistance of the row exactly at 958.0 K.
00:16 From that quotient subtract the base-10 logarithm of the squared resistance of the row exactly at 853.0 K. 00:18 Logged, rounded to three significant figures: -1.51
